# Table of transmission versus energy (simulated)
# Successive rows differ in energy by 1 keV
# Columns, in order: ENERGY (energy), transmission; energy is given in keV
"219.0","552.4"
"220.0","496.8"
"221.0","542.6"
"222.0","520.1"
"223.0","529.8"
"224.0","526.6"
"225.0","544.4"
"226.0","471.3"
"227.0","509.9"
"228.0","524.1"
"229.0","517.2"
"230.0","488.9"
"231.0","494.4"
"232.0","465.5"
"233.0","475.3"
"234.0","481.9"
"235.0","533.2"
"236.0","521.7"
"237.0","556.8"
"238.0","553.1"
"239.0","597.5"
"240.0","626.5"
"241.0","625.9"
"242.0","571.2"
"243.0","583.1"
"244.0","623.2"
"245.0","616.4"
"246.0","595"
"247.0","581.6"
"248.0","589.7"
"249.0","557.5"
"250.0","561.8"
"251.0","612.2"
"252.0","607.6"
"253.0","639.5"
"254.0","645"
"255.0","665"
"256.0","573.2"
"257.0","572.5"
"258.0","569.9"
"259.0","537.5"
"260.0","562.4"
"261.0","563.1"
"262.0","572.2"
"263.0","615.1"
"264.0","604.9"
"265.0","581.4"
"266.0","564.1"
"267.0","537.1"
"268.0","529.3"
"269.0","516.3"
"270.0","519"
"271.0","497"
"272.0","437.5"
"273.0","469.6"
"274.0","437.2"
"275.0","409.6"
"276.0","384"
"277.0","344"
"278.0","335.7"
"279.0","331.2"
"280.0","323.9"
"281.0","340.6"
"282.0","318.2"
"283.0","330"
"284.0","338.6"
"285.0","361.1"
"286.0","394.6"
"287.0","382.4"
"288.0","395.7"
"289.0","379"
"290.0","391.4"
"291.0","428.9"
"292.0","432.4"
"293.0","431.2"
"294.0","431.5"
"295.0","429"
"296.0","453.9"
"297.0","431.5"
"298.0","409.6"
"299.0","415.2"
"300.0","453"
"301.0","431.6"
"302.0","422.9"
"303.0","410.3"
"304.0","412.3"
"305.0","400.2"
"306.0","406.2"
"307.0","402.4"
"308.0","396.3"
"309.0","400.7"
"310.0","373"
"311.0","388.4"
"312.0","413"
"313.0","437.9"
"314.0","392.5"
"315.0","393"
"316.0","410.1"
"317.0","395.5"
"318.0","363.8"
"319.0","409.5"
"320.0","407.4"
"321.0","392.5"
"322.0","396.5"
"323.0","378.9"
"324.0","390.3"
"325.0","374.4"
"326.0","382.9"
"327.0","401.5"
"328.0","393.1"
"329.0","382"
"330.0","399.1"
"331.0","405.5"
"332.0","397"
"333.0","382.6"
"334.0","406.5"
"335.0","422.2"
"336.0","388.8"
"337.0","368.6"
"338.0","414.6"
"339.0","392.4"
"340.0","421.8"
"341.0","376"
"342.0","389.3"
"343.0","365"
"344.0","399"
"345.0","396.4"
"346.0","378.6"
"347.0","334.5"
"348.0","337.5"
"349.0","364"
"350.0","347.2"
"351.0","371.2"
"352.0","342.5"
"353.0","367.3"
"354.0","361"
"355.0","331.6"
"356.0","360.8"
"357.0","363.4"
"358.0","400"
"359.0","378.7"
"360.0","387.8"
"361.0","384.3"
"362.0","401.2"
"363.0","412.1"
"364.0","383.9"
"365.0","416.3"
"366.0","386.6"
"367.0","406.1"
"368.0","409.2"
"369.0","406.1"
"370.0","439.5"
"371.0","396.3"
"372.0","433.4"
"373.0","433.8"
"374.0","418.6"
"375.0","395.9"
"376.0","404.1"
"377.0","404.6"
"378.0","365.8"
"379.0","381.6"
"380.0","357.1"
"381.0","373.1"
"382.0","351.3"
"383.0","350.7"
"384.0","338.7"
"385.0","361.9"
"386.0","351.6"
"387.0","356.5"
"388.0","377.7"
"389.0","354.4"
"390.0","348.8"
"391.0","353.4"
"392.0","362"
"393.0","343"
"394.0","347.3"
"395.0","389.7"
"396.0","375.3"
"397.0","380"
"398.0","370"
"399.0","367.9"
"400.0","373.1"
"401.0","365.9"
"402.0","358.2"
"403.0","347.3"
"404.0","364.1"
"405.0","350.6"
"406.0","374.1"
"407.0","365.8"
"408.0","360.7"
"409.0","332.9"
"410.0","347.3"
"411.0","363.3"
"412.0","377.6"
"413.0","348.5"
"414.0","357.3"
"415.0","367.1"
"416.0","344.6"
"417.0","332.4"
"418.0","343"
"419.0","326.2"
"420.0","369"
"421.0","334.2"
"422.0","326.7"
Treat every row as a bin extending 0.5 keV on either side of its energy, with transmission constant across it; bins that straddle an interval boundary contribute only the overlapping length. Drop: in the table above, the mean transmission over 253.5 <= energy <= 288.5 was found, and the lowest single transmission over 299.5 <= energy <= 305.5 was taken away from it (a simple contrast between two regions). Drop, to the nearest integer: 73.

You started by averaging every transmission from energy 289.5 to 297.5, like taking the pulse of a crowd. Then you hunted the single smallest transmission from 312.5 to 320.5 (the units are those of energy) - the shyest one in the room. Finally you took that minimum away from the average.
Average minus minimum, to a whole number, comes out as 65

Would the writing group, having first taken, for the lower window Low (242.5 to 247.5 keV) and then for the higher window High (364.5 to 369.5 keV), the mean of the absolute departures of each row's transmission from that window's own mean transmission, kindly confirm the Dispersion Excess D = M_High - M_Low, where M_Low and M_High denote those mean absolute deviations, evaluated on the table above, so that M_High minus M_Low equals -8.6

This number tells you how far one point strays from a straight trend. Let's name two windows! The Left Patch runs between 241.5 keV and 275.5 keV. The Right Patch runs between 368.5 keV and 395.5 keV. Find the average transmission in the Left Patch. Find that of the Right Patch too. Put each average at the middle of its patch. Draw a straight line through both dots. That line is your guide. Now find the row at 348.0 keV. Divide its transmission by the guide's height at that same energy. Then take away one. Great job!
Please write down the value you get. -0.21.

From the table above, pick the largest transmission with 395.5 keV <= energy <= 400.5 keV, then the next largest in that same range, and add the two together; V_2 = 755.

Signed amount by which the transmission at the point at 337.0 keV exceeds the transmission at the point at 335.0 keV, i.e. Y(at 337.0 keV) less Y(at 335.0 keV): -54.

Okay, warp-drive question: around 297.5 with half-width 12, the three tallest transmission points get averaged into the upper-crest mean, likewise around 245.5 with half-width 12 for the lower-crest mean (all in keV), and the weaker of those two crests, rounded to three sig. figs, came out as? 446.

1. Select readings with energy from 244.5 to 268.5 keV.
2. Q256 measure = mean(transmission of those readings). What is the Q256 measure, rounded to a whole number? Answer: 586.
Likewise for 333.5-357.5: 375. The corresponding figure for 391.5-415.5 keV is 362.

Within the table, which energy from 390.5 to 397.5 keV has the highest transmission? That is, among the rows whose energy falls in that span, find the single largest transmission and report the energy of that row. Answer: 395.0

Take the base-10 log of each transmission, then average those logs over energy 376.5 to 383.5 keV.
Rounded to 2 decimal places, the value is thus 2.57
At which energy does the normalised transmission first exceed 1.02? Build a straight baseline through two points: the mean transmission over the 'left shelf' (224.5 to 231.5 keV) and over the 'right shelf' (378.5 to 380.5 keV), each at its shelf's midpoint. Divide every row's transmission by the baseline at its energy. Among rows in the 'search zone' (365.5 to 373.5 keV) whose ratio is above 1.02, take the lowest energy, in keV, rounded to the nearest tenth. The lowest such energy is 367.0 keV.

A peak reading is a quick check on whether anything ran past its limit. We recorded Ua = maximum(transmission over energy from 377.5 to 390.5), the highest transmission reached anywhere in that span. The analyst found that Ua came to 381.6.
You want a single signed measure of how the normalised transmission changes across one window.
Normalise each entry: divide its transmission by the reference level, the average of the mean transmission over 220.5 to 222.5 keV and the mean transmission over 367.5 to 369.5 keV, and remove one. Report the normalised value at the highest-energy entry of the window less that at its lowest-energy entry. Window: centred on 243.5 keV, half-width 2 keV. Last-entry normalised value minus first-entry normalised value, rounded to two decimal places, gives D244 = 0.10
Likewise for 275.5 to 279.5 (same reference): -0.11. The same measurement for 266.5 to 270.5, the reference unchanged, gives -0.04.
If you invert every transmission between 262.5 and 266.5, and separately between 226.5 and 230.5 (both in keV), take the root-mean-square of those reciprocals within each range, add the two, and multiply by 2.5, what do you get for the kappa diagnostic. 0.0091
